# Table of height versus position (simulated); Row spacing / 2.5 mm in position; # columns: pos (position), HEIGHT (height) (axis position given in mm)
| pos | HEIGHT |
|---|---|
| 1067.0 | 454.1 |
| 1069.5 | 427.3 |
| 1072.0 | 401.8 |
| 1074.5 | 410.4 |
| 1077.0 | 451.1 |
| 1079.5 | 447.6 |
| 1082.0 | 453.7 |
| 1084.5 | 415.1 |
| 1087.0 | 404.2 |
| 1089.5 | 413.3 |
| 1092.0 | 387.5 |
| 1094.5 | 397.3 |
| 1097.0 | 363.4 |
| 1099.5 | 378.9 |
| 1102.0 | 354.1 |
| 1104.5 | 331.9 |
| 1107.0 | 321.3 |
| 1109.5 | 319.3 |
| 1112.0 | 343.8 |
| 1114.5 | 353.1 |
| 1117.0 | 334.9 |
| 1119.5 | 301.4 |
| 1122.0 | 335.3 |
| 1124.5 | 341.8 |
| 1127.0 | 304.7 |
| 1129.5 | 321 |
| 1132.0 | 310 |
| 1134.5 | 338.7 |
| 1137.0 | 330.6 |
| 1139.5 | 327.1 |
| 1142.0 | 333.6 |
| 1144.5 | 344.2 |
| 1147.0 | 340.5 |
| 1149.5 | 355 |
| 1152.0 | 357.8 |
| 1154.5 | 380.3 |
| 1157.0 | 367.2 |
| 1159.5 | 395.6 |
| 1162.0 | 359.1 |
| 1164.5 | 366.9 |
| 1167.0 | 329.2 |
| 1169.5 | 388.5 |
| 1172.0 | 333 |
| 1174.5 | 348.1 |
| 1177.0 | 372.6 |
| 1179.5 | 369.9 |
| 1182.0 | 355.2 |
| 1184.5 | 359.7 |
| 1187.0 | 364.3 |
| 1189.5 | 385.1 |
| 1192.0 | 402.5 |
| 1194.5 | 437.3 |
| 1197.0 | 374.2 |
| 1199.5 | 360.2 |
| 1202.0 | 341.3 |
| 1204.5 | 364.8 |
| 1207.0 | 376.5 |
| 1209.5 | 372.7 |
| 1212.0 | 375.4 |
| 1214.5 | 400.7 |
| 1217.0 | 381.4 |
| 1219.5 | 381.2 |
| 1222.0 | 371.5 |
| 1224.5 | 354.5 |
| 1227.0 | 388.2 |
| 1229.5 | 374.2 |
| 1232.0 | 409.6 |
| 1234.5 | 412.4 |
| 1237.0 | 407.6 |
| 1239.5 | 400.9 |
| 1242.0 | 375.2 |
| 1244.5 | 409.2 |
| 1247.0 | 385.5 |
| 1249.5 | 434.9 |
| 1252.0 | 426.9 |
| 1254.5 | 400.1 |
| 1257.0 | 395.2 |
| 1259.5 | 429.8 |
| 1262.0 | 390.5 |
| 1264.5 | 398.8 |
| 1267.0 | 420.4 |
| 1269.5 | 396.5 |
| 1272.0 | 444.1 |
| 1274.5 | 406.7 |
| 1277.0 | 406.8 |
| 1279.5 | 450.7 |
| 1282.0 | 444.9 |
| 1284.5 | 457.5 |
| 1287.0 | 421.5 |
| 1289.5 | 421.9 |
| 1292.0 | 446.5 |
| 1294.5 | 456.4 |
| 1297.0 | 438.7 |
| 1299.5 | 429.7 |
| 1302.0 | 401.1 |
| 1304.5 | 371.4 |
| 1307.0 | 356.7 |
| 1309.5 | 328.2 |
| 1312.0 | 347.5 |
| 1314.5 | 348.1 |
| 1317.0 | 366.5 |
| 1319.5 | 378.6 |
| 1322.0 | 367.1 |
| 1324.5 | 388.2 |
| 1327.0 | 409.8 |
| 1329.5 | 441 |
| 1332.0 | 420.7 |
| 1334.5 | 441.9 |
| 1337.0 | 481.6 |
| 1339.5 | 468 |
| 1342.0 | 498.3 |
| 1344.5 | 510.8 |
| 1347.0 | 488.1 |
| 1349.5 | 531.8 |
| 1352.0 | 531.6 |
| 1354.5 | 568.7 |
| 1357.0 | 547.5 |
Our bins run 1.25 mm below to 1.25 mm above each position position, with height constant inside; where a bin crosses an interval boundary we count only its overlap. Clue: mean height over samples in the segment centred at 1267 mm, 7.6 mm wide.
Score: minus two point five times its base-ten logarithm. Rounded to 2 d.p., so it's -6.52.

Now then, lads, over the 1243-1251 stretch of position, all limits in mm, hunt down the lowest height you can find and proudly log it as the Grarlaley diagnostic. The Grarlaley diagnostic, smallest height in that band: 385.5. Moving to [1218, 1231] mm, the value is 354.5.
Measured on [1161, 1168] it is 329.2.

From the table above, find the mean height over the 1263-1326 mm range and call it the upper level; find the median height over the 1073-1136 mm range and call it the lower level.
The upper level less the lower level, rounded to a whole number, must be 51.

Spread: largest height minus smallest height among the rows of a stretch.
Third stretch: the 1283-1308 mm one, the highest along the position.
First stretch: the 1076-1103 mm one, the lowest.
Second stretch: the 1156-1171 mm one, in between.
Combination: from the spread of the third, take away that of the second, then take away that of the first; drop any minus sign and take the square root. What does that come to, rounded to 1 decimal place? 8.1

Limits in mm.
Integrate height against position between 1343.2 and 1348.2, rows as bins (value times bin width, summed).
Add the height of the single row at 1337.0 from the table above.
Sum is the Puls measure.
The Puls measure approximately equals 2979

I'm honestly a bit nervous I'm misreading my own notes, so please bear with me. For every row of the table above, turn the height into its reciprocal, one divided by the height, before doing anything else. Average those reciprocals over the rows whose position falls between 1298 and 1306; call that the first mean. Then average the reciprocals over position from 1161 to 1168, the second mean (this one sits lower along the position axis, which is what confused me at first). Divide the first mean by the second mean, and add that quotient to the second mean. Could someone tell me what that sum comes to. 0.88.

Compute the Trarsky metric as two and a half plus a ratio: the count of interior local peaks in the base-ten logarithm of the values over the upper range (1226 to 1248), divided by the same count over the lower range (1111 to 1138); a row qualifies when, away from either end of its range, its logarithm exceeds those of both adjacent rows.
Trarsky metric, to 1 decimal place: 3.0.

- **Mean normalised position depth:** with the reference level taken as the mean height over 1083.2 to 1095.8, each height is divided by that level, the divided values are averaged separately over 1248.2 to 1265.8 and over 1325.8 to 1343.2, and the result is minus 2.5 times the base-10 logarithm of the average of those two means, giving -0.07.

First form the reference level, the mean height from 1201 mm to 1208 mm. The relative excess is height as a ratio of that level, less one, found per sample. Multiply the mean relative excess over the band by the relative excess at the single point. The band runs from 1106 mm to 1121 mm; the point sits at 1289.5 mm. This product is -0.015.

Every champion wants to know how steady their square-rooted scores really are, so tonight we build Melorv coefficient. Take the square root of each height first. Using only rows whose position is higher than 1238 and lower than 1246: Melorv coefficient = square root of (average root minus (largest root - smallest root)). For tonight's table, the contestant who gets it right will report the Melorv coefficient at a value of 4.36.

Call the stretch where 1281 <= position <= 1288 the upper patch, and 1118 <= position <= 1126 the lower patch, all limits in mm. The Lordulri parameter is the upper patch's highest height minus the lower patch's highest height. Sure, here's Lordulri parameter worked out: 116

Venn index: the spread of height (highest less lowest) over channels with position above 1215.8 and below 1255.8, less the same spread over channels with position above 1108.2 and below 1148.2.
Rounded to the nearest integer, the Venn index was 29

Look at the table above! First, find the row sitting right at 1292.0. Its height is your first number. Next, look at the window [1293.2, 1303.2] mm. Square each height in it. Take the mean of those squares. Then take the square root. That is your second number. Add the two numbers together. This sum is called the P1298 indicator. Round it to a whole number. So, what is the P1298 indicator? 878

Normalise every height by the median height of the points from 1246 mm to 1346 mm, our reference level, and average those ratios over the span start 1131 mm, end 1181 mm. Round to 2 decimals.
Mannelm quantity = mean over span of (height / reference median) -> 0.84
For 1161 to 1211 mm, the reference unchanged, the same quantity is 0.88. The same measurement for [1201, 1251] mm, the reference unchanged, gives 0.92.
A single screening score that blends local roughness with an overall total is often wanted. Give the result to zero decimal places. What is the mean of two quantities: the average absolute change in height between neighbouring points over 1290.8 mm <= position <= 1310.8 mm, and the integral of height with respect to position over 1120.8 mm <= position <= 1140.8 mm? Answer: 3271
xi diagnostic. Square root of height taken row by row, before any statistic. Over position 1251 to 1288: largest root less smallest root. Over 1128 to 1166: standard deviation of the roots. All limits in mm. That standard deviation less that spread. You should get -1.0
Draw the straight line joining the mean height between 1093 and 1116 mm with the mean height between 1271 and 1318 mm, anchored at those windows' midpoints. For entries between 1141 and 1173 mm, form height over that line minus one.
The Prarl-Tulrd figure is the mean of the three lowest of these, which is -0.10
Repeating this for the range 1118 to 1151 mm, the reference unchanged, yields -0.15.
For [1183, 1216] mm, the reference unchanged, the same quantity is -0.07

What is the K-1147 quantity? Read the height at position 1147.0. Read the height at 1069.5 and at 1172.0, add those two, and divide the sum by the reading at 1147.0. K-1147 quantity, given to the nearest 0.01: 2.23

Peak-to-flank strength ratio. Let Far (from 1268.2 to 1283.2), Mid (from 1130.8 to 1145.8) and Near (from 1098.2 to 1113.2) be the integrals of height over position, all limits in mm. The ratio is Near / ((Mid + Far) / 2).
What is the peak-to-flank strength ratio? 0.90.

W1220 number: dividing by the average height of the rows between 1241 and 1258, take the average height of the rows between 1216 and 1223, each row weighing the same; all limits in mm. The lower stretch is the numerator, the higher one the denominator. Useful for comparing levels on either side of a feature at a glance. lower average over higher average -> 0.94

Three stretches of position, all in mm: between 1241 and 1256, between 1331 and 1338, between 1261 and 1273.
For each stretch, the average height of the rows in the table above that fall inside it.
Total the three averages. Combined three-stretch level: 1263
